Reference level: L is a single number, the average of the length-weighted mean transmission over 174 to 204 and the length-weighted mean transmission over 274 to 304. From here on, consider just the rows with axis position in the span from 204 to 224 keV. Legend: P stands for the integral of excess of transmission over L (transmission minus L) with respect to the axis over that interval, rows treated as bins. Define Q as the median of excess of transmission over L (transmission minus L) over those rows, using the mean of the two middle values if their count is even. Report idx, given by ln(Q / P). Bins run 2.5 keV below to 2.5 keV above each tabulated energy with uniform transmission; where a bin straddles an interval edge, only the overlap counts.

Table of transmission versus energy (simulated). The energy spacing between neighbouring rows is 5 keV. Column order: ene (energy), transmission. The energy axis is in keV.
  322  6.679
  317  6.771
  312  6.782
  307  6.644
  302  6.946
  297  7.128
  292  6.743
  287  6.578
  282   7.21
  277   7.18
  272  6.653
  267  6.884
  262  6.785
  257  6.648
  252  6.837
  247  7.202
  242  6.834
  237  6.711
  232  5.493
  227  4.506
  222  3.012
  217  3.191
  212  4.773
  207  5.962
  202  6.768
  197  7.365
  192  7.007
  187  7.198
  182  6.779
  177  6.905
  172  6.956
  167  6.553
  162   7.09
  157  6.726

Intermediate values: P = -53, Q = -3.00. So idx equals -2.9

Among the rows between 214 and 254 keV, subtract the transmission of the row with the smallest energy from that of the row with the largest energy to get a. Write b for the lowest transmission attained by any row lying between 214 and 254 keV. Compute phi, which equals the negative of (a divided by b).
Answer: -1.2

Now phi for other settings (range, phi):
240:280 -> -0.1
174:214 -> 0.4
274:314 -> 0.1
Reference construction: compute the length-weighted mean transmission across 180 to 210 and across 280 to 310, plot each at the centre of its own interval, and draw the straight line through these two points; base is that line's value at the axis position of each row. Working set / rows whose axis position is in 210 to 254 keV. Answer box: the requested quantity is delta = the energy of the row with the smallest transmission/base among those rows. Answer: 222 keV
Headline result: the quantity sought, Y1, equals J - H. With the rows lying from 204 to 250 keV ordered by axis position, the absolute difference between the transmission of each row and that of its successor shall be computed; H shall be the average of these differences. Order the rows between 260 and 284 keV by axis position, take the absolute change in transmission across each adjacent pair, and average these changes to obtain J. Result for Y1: -0.7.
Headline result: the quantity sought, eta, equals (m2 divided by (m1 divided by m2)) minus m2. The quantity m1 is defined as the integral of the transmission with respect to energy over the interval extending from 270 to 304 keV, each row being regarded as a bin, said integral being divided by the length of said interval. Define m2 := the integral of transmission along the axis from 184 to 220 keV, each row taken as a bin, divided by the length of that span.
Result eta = -0.8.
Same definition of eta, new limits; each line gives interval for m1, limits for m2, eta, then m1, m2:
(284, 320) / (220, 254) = -0.8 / 6.80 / 5.8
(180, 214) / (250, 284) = 0.3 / 6.57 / 6.9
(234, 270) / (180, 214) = -0.2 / 6.82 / 6.6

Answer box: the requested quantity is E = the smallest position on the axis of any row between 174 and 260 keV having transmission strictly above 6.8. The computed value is 177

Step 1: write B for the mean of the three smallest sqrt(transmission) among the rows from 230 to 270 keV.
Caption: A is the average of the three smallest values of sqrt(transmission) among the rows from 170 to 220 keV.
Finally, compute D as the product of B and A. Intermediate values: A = 2.1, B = 2.50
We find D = 5.35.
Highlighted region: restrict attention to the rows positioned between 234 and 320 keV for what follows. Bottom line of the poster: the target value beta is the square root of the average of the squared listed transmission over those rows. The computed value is 6.86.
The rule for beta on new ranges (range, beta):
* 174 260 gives 6.22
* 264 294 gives 6.88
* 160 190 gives 6.92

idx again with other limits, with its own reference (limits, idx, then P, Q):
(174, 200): -4.2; 2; 0.02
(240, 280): -3.3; -4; -0.15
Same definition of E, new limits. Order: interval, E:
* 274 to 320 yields 277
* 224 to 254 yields 242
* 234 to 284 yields 242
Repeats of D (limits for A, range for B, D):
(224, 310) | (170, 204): 6.12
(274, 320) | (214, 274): 4.85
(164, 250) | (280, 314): 4.85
